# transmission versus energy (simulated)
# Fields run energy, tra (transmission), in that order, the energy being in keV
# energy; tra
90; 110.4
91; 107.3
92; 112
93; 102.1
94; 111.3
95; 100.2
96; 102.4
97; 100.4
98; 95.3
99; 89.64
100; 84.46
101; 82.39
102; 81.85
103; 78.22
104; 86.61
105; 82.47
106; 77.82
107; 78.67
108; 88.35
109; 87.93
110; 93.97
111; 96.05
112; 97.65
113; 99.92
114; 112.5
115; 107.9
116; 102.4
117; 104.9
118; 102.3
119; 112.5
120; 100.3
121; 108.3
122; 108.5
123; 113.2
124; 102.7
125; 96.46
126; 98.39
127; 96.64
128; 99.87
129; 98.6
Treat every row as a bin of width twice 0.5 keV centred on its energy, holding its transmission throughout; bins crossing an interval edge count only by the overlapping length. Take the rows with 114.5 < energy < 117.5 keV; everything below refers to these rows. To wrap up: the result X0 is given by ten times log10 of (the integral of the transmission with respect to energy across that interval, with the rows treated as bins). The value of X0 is 25.0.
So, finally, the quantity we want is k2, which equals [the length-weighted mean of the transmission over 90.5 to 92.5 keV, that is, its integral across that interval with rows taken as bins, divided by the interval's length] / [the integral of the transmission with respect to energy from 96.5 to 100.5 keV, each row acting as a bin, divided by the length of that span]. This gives 1.19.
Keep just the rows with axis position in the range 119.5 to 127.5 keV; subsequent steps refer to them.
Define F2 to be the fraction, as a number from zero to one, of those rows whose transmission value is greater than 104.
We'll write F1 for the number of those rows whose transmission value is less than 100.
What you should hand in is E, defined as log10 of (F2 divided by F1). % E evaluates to -0.90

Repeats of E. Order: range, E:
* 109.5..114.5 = -1.30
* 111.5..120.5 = -0.65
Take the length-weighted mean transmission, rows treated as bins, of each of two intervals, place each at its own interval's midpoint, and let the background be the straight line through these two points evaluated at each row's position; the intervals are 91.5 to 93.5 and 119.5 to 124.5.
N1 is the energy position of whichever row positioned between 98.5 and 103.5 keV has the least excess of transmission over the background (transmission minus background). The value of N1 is 103 keV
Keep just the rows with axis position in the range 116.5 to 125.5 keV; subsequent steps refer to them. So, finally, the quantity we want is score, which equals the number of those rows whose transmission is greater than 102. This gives 7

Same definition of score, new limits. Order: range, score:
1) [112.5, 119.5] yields 6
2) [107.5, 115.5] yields 2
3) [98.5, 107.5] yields 0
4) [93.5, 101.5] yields 2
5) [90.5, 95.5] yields 4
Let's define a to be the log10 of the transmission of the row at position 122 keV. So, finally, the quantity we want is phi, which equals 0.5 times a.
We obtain 1.02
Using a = 2.04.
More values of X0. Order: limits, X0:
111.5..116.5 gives 27.2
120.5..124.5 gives 26.4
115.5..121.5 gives 28.0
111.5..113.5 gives 23.0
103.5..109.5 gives 27.0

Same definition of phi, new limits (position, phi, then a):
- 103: 0.95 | 1.89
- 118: 1.00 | 2.01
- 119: 1.03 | 2.05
